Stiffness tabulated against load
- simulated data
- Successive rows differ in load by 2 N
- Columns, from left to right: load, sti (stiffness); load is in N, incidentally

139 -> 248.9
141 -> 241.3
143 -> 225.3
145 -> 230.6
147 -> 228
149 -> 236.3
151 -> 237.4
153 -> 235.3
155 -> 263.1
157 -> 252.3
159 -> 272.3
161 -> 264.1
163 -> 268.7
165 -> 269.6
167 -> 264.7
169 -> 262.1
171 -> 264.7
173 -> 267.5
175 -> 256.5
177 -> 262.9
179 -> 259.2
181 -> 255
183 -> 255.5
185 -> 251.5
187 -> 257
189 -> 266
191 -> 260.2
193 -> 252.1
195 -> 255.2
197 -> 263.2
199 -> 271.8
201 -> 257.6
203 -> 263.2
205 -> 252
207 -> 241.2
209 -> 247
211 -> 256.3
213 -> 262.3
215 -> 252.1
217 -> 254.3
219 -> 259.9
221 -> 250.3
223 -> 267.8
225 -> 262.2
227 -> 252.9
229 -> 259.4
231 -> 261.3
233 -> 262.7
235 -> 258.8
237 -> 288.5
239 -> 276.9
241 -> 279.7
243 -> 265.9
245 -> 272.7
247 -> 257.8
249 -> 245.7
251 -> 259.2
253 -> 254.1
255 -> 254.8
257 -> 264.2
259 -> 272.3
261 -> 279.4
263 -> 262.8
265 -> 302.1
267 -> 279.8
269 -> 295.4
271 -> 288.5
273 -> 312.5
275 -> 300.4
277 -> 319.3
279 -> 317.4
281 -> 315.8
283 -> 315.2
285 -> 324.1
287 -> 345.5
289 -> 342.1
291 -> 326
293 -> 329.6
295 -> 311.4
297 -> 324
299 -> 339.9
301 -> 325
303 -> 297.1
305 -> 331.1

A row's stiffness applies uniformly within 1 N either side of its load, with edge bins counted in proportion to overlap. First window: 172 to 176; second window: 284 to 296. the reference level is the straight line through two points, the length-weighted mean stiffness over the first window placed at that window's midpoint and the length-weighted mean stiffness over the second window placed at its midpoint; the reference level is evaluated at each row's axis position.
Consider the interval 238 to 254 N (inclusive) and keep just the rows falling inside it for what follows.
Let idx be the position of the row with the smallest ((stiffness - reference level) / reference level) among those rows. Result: 249 N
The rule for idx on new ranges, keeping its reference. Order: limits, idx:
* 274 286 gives 275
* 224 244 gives 227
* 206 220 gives 207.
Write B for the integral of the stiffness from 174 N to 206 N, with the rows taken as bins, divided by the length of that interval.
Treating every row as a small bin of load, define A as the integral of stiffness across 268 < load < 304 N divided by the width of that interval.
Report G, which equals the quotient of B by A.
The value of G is 0.81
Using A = 318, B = 259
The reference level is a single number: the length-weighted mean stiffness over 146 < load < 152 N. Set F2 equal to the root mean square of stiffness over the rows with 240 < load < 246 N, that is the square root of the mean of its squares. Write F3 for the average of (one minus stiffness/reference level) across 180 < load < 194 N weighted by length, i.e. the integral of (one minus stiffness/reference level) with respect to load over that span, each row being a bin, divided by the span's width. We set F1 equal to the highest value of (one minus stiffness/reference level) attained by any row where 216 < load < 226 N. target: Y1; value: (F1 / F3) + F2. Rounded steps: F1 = -0.070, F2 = 273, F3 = -0.098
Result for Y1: 274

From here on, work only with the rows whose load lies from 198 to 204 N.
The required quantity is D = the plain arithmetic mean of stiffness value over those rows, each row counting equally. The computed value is 264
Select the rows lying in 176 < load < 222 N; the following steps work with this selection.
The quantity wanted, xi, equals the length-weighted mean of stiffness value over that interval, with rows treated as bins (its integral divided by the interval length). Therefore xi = 257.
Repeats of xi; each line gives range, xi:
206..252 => 261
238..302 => 296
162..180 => 264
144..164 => 249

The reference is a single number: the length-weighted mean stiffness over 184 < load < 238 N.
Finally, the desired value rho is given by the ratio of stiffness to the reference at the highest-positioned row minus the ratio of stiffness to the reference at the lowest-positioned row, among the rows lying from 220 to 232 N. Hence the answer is 0.04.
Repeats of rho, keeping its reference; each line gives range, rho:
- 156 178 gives 0.04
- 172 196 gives -0.05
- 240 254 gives -0.10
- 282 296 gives -0.01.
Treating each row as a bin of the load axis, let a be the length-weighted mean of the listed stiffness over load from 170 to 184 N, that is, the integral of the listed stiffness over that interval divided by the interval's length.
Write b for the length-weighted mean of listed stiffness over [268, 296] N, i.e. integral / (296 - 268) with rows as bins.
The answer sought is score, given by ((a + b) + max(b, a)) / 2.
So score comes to 447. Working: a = 260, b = 317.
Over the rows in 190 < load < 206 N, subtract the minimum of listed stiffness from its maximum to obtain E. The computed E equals 20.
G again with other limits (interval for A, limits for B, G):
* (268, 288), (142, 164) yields 0.79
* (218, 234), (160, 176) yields 1.02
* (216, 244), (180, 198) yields 0.97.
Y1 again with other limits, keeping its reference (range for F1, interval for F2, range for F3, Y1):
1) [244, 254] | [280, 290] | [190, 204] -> 329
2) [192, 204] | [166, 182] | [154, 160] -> 262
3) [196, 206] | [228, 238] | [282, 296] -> 267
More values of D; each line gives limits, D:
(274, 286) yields 315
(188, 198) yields 259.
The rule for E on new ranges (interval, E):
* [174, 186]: 11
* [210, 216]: 10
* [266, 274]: 33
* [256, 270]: 39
